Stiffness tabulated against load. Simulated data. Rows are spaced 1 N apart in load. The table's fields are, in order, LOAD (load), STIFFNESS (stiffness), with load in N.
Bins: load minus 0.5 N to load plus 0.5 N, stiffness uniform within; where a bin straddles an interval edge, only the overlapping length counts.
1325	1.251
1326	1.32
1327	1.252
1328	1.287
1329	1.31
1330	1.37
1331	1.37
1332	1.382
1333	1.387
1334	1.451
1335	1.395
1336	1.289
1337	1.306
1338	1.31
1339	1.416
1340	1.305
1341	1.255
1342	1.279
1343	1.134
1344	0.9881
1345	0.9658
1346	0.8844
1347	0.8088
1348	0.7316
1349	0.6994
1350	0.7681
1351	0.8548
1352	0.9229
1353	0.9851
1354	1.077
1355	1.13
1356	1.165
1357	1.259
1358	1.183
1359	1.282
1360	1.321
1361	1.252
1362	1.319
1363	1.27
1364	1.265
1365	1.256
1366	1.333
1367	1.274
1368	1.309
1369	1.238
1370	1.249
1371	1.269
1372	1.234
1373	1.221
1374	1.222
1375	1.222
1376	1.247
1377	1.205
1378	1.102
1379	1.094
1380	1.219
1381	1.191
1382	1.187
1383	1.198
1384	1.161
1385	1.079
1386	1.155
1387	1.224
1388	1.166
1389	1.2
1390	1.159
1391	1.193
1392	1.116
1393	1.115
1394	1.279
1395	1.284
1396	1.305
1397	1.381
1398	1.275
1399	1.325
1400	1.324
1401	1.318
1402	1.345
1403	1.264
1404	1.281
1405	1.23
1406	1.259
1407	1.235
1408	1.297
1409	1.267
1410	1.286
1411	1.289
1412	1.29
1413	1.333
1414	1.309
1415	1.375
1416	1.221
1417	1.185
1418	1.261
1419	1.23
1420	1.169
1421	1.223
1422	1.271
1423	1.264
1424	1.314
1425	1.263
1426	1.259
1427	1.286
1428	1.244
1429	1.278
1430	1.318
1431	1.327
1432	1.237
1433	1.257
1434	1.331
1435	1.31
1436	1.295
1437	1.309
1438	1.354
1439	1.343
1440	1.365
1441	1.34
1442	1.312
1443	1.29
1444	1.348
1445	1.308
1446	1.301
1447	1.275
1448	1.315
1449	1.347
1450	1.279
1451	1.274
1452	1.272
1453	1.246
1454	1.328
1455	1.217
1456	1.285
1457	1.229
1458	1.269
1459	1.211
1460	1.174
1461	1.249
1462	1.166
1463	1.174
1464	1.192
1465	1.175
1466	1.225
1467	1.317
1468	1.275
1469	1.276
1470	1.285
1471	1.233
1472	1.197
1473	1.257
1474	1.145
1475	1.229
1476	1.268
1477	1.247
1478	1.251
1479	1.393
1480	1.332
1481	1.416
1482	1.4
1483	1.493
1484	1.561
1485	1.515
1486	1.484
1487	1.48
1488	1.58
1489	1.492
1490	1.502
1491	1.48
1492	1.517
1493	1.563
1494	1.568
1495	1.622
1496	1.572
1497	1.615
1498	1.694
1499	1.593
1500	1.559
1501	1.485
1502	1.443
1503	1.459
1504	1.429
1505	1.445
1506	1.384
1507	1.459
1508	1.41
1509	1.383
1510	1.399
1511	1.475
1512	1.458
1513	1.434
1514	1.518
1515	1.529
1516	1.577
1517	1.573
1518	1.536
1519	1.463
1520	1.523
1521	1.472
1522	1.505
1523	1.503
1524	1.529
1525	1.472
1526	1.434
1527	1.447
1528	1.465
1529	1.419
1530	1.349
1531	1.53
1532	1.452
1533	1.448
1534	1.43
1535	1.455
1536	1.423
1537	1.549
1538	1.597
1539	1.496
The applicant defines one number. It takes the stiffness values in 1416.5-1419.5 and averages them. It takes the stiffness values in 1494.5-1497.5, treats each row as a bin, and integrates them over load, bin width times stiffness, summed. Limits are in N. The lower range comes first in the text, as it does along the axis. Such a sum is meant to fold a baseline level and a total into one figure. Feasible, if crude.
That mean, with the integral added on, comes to 6.03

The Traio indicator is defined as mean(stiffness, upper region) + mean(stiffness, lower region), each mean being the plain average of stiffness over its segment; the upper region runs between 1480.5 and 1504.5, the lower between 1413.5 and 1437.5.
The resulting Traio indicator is 2.79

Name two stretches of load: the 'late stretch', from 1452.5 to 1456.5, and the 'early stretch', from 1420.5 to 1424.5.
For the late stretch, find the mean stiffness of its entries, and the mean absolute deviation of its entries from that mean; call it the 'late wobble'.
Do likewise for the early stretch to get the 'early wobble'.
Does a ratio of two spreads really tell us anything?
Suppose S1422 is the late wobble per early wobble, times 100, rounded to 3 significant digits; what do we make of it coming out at 153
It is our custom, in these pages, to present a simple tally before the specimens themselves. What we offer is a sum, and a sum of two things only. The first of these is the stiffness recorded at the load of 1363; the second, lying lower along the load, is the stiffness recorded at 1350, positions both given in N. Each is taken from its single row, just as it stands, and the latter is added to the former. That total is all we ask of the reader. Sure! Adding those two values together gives 2.0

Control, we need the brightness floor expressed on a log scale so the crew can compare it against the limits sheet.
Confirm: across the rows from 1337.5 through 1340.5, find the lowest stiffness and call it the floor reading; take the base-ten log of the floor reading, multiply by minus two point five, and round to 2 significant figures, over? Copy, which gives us -0.29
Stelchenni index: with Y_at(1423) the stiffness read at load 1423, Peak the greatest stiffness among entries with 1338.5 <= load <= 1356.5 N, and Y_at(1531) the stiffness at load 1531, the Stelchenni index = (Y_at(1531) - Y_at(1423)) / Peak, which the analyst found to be 0.19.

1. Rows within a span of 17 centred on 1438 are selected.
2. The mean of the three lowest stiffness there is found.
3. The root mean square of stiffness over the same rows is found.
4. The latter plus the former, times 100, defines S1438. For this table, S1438 258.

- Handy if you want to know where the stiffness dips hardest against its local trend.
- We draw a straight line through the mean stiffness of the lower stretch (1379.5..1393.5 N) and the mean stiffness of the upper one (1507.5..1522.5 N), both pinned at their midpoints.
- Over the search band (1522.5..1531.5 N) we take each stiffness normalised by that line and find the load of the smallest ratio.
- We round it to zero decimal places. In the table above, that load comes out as 1530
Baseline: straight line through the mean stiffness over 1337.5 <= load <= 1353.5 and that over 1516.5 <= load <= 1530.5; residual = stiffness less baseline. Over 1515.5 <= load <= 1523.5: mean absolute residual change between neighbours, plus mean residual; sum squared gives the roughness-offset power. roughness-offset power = 0.0080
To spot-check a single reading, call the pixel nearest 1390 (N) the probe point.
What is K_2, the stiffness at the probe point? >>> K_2 1.159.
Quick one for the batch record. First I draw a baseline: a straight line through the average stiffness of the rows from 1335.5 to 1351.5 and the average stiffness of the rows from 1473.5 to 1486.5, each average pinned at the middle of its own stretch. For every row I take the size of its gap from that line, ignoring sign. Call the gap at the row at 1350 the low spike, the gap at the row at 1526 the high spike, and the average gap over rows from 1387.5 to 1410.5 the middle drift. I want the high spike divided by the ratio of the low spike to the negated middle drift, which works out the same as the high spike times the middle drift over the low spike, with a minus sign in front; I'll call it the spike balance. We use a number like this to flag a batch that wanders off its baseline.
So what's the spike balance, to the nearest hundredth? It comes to -0.01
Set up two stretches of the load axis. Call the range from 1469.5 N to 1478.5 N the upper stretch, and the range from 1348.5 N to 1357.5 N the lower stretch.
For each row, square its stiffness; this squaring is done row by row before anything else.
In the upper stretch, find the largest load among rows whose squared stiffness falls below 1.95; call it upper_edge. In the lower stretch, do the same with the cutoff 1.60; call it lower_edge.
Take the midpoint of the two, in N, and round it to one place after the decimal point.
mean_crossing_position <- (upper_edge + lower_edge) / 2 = 1417.5 N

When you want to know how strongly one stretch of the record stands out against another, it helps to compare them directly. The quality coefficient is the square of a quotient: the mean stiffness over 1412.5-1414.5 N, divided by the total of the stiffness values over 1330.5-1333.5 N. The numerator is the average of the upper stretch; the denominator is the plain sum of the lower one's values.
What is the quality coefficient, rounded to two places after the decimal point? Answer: 0.10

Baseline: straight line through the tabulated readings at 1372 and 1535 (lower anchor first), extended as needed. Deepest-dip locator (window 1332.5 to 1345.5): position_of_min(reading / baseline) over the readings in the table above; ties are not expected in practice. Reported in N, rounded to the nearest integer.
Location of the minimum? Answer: 1345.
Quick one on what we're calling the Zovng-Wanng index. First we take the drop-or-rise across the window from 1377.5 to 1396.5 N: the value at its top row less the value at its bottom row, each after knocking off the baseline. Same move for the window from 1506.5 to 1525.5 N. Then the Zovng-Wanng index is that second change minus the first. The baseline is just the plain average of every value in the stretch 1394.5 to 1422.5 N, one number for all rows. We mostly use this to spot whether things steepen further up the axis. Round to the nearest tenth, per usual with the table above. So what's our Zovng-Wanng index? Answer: -0.2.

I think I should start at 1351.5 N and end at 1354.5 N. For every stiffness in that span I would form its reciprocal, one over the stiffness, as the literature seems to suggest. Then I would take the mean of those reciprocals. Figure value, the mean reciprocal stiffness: 1.01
